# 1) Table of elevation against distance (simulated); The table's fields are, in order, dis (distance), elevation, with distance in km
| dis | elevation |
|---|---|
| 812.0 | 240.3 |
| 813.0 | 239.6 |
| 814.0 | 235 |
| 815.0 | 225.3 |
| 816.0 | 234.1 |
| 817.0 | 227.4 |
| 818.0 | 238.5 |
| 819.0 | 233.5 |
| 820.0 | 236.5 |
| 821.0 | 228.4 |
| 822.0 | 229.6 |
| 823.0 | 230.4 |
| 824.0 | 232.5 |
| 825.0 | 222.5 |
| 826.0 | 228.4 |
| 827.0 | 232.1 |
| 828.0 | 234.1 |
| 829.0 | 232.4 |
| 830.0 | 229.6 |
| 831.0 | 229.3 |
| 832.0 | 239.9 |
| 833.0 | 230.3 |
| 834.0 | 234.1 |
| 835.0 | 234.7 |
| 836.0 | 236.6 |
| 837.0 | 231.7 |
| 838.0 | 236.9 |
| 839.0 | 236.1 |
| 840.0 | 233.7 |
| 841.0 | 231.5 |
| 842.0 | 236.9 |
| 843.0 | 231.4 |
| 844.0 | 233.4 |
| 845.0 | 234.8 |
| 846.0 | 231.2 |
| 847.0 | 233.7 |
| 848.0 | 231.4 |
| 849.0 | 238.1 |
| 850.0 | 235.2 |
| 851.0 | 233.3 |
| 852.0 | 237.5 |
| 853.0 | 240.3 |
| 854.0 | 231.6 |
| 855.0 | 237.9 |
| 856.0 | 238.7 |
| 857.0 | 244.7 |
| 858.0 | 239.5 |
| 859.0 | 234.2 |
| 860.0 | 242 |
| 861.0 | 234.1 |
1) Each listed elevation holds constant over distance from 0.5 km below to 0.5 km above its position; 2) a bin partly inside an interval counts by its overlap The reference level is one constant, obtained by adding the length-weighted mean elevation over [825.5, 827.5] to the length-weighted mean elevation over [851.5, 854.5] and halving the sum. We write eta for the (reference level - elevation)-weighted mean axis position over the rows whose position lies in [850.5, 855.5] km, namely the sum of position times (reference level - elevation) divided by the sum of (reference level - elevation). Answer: 853.2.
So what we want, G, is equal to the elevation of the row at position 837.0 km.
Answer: 231.7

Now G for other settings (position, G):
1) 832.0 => 239.9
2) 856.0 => 238.7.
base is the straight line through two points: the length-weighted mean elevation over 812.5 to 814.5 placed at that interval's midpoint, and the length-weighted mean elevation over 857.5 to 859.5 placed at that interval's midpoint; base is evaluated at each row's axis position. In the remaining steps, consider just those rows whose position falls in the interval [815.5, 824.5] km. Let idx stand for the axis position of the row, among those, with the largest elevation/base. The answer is 818.0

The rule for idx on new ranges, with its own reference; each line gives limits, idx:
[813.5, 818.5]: 818.0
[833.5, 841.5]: 838.0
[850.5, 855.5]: 853.0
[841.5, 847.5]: 842.0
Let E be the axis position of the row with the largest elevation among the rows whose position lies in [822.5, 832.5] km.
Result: 832.0 km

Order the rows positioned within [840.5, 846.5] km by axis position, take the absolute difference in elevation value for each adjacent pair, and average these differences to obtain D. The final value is 3.6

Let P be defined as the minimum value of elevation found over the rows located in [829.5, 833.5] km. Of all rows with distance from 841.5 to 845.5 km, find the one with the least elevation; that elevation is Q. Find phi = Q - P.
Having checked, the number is 2.1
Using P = 229.3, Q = 231.4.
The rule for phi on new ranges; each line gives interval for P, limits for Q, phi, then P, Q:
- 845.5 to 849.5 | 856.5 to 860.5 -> 3.0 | 231.2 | 234.2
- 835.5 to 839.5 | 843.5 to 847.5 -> -0.5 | 231.7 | 231.2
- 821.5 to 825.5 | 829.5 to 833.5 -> 6.8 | 222.5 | 229.3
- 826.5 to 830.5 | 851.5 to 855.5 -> 2.0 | 229.6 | 231.6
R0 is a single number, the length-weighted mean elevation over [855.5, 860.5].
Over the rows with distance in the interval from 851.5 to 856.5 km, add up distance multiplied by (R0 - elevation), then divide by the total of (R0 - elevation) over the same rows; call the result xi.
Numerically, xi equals 854.0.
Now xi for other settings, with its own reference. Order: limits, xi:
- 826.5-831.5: 829.2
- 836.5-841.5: 839.1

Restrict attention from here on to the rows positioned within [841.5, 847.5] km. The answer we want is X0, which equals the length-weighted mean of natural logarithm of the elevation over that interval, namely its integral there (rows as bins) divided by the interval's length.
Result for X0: 5.45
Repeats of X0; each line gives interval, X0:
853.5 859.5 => 5.47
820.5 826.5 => 5.43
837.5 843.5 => 5.46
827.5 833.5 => 5.45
